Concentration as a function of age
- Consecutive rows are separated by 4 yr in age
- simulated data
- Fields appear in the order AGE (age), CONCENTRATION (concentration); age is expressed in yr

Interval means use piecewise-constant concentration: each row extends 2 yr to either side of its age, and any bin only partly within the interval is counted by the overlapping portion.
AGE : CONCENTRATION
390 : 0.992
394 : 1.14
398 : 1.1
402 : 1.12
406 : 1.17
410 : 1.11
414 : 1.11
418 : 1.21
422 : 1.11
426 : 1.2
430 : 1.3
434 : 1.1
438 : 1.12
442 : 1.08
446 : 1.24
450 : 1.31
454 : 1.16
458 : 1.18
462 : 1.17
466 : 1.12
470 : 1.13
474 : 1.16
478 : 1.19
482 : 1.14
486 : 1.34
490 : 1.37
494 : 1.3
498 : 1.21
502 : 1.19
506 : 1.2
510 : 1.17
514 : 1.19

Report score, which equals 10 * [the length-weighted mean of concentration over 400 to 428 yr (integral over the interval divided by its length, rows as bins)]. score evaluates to 11.47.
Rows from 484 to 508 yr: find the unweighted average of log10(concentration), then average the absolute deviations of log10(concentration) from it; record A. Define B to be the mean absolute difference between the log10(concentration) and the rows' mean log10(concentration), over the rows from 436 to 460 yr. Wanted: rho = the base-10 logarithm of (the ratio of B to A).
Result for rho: -0.02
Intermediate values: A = 0.023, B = 0.0226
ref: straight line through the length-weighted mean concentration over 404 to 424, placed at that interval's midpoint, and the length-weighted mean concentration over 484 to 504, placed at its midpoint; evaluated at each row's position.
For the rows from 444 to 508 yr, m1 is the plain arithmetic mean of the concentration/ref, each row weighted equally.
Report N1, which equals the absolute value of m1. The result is 0.97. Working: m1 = 0.97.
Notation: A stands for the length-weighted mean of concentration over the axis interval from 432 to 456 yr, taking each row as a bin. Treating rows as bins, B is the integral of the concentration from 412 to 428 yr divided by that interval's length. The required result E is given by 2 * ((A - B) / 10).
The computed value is 0.00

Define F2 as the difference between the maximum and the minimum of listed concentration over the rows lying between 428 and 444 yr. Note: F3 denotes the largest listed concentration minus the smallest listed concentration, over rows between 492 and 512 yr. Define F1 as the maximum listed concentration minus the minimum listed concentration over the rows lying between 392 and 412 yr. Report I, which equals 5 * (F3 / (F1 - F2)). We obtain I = -4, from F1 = 0.07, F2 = 0.220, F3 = 0.130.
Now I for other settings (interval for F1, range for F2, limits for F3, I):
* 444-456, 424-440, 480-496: -23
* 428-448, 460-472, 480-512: 7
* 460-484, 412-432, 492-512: -5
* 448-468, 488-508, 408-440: 100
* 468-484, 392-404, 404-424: 25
